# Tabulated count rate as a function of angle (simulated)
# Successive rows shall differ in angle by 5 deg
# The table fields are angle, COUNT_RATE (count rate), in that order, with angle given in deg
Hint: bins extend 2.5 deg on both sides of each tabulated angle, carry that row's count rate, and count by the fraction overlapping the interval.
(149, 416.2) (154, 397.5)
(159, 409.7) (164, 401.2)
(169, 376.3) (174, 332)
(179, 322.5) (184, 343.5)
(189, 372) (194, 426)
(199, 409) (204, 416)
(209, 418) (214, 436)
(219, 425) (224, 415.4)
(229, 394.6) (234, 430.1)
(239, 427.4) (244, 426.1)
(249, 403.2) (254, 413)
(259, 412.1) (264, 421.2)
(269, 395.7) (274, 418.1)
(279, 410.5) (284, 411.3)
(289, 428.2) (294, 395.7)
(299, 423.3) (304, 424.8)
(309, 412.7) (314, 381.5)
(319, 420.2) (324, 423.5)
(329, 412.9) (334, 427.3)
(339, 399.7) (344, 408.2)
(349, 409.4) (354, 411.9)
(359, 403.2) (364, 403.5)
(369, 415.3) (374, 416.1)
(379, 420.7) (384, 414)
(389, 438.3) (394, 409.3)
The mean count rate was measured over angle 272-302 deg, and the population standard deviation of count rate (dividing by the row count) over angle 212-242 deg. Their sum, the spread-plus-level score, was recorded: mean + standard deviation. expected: 428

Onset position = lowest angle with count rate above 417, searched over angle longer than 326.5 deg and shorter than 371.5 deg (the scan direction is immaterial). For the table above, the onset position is 334 deg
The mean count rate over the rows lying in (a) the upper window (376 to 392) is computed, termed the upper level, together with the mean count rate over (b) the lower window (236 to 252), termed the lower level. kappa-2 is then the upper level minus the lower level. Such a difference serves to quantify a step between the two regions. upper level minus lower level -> 5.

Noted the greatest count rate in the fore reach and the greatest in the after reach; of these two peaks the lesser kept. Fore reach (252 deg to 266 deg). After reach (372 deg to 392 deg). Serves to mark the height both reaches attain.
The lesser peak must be 421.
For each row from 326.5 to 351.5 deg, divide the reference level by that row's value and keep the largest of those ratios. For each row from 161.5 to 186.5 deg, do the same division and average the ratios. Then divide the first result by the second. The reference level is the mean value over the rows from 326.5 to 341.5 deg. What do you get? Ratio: 0.88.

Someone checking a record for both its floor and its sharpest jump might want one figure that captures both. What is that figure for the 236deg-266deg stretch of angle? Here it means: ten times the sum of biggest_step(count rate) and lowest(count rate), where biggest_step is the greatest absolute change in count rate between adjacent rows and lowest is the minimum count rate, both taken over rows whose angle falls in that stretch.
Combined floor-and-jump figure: 4261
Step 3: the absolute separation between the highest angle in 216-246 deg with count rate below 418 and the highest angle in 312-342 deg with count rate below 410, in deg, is 110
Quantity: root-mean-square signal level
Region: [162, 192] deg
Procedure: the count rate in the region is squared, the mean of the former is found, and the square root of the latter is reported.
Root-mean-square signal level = 359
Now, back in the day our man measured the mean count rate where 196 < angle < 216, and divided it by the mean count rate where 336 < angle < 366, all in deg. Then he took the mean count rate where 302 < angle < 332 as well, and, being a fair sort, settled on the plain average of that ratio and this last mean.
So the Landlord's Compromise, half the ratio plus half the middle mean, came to 207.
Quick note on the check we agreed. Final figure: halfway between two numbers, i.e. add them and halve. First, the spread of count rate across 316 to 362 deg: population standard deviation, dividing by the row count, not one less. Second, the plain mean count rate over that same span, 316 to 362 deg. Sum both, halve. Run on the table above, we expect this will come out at 211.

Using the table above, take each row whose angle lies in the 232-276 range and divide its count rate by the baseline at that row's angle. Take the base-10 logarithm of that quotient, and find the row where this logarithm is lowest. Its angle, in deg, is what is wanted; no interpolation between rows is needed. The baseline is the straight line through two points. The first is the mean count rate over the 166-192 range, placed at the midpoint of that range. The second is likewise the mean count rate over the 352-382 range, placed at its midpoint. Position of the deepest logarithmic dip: 269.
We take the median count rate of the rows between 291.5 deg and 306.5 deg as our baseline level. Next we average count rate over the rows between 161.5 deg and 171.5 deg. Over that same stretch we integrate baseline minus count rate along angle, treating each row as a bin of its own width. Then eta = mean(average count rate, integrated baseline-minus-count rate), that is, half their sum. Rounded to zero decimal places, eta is 367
